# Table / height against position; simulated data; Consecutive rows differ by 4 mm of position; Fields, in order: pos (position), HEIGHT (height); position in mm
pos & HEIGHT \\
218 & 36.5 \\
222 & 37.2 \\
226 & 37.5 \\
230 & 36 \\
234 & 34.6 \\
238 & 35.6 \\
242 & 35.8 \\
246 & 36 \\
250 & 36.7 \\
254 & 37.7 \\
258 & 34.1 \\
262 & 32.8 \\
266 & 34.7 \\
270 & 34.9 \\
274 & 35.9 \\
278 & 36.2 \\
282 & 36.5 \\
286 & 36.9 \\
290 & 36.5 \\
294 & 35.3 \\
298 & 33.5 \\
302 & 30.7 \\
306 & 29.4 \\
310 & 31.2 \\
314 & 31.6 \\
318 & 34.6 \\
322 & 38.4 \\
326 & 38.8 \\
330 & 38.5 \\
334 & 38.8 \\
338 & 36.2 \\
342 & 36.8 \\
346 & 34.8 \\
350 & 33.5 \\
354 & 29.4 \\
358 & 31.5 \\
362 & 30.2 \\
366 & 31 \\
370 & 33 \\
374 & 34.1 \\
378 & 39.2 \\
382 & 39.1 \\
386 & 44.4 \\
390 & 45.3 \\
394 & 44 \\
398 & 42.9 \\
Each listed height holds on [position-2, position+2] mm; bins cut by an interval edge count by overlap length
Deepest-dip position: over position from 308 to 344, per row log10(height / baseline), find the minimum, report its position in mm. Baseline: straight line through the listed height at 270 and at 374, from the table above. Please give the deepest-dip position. 310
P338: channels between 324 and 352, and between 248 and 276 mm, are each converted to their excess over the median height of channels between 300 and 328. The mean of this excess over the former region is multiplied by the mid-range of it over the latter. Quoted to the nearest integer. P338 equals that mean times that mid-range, 19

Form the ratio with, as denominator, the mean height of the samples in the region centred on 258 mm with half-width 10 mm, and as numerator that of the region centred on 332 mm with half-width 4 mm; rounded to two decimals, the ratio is 1.10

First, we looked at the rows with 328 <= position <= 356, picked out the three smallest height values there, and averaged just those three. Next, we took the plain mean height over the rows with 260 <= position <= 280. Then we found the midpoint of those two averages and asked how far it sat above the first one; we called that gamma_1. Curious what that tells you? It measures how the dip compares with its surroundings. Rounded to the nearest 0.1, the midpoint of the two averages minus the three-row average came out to 1.2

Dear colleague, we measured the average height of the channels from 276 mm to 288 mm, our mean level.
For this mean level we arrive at 36.5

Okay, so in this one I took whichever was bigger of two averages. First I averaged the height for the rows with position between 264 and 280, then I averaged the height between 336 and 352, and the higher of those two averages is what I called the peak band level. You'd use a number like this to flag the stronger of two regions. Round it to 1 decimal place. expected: 35.4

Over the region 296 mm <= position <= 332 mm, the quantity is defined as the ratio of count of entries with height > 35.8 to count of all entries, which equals 0.33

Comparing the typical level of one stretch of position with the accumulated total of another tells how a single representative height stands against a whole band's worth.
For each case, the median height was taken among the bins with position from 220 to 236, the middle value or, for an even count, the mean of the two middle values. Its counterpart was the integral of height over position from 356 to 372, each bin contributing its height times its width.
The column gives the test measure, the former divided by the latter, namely 0.0728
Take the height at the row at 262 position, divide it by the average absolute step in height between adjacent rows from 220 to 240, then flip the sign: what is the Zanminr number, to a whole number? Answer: -31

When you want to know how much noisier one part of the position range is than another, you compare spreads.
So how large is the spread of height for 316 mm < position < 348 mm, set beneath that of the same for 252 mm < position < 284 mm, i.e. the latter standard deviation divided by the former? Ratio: 0.87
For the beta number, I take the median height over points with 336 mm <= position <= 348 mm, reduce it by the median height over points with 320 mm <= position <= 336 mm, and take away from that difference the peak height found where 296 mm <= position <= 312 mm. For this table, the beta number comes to -36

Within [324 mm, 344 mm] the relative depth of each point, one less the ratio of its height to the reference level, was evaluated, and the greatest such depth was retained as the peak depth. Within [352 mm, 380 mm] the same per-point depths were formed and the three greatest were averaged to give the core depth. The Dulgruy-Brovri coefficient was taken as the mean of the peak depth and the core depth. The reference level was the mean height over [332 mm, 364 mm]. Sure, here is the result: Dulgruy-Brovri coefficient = 0.021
